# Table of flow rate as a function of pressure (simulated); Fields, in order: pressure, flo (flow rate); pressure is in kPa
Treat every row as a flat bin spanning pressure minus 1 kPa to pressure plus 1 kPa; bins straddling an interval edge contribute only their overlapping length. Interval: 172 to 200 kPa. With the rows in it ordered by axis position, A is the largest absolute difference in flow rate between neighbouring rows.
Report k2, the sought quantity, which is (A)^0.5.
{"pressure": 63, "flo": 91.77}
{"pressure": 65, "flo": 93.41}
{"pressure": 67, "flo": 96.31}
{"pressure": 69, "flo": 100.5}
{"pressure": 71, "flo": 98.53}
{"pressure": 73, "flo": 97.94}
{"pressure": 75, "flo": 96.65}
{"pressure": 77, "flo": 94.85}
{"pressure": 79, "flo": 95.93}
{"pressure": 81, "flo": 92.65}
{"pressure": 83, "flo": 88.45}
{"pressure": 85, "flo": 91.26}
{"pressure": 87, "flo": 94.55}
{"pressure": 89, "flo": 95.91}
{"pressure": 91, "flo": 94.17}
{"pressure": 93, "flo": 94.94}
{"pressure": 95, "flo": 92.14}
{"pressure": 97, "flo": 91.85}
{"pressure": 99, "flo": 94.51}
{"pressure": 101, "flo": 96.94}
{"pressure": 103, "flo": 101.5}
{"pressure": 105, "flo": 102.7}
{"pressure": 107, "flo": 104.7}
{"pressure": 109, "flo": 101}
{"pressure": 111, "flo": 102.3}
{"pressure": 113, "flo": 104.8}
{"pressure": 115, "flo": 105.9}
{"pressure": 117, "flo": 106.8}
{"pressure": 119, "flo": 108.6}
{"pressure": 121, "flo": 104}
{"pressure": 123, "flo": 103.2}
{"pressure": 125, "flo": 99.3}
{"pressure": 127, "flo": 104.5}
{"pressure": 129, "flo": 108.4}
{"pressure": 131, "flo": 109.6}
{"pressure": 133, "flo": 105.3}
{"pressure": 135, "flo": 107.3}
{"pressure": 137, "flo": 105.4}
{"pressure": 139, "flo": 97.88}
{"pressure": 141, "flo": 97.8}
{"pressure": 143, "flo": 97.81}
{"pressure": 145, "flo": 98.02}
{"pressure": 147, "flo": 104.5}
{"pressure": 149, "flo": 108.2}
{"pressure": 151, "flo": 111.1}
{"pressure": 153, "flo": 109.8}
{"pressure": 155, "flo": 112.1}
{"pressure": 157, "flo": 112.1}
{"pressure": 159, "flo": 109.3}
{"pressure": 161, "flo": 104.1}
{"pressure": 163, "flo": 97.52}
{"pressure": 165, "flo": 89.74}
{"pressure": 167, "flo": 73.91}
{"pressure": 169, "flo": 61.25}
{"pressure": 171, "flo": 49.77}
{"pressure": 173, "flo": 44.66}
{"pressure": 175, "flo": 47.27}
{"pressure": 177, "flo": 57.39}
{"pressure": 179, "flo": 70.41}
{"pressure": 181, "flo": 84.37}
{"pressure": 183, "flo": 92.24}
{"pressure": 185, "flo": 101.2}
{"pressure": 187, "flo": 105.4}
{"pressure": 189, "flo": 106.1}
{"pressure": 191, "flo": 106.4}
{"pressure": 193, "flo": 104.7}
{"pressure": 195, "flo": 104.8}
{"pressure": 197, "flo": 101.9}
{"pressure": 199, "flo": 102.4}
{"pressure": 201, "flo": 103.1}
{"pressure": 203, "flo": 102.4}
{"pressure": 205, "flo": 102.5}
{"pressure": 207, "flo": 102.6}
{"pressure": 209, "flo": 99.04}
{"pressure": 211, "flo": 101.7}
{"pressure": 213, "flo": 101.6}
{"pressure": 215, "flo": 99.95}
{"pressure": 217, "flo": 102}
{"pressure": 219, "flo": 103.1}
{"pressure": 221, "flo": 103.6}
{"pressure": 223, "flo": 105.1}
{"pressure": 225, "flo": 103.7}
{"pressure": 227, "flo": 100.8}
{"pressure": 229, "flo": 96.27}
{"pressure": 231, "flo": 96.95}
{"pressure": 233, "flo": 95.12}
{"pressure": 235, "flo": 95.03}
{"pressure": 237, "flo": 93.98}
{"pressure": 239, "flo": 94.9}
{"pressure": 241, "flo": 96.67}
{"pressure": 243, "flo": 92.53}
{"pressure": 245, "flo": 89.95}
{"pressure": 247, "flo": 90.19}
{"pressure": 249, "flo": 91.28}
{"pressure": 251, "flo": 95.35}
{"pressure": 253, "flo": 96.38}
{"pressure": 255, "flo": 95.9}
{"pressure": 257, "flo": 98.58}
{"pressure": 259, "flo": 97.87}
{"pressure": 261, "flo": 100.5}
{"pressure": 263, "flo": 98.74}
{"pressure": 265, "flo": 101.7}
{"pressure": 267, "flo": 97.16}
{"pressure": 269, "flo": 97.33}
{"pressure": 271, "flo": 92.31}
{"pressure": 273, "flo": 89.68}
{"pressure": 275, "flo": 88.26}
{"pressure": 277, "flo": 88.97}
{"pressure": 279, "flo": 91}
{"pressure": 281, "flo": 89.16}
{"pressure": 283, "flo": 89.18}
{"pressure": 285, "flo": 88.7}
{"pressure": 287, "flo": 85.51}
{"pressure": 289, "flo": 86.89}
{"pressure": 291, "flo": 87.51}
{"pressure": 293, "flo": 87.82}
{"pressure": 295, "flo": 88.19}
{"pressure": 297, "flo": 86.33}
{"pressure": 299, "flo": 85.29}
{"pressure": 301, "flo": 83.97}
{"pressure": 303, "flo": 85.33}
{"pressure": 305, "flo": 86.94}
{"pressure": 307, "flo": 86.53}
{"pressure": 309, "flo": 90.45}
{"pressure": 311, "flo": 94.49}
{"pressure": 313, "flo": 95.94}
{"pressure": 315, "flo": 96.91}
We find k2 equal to 3.74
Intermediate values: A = 14.0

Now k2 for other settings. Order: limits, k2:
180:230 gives 2.99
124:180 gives 3.98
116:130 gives 2.28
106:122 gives 2.14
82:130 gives 2.28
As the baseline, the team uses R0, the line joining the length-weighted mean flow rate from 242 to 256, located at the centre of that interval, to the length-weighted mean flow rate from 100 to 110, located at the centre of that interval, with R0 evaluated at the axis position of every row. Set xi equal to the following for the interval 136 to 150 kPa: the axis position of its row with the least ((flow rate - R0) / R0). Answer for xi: 139 kPa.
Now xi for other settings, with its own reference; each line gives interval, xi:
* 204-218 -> 209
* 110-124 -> 111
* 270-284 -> 275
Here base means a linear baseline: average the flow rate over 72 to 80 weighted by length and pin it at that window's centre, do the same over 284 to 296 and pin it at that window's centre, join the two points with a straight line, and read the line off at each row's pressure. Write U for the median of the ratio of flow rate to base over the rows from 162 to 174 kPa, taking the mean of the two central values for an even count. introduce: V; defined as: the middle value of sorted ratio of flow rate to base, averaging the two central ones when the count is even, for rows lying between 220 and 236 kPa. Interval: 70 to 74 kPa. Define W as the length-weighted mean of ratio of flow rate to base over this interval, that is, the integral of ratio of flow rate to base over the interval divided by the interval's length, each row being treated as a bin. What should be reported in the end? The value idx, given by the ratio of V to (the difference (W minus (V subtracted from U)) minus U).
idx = 2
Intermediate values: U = 0.73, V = 1.10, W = 1.02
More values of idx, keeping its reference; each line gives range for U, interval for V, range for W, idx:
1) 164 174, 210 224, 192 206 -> 1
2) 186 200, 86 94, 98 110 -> -4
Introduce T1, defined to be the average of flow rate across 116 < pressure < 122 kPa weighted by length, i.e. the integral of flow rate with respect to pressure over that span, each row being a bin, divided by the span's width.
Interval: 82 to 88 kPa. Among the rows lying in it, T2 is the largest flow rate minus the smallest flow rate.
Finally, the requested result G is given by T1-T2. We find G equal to 100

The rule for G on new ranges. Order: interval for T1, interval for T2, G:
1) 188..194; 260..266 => 103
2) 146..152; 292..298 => 106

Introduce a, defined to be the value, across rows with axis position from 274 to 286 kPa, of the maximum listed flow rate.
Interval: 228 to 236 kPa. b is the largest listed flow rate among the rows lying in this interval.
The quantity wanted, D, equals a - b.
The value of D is -6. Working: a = 91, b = 96.95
